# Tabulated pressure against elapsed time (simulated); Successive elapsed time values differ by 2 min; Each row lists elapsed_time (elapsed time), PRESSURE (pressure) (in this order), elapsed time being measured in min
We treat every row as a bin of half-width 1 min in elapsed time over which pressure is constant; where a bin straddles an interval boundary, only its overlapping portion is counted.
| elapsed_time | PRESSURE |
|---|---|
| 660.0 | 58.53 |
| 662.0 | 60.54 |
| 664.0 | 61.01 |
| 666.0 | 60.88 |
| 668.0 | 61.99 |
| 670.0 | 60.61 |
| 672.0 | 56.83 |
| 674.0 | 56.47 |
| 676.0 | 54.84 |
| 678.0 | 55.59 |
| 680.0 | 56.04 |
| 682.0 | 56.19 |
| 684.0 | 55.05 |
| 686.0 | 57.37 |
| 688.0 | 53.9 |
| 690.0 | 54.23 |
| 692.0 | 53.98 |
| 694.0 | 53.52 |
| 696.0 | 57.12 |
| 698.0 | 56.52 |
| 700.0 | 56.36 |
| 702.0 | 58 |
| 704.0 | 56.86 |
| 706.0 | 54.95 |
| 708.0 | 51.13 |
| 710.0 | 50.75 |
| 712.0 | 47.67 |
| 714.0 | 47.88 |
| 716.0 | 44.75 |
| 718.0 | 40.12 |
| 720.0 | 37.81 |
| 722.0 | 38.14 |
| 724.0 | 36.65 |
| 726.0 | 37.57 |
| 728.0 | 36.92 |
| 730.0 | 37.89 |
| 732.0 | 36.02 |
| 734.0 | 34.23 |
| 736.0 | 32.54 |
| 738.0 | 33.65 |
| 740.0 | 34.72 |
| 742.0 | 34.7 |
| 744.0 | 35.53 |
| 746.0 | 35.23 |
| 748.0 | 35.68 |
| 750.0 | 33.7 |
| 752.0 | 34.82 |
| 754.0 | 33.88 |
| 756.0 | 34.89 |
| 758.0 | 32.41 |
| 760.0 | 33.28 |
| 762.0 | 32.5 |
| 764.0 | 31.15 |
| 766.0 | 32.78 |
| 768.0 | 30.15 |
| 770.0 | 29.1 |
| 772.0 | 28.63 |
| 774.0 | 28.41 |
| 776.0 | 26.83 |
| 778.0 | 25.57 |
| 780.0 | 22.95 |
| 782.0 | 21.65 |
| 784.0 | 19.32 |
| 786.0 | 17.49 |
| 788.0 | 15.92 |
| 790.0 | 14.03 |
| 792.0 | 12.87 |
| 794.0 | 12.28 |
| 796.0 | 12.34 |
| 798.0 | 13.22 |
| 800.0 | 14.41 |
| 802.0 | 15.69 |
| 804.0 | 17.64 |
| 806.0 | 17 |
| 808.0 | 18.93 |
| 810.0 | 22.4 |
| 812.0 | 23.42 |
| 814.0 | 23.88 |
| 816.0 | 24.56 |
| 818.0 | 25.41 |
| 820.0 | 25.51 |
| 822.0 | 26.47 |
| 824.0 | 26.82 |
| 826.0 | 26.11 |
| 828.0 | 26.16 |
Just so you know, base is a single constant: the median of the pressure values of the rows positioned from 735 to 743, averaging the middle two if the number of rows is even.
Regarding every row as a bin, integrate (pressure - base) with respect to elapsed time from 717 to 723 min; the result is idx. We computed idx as 27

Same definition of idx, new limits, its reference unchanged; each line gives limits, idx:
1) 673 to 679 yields 129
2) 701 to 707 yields 135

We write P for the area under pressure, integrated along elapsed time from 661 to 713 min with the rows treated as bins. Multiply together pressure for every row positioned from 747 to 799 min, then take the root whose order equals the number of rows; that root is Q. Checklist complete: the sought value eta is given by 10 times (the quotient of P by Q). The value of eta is 1211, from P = 2917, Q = 24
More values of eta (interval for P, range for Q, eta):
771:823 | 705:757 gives 274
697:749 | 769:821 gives 1124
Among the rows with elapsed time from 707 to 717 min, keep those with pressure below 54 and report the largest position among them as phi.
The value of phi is 716.0 min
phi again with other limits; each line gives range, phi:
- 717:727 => 726.0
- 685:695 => 694.0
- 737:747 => 746.0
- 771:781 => 780.0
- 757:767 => 766.0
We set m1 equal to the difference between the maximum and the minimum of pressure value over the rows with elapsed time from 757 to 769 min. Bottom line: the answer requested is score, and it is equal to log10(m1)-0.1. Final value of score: 0.4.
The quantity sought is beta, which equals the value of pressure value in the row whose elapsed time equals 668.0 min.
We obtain 61.99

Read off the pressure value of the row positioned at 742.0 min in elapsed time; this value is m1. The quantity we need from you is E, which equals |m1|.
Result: 35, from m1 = 34.7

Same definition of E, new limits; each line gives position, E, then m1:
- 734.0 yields 34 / 34.23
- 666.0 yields 61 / 60.88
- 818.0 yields 25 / 25.41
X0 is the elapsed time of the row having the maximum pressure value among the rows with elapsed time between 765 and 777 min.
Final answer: 766.0 min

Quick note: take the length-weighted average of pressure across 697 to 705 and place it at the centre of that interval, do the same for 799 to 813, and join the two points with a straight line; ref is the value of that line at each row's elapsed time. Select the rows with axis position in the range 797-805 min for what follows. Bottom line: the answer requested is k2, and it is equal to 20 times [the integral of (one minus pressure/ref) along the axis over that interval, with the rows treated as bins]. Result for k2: 39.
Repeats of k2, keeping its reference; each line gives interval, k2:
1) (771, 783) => 29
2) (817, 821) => -68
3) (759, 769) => 11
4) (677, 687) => 24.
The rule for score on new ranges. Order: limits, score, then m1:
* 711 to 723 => 0.9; 10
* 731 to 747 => 0.4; 3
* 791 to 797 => -0.3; 1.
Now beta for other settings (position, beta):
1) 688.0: 53.9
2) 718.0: 40.12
